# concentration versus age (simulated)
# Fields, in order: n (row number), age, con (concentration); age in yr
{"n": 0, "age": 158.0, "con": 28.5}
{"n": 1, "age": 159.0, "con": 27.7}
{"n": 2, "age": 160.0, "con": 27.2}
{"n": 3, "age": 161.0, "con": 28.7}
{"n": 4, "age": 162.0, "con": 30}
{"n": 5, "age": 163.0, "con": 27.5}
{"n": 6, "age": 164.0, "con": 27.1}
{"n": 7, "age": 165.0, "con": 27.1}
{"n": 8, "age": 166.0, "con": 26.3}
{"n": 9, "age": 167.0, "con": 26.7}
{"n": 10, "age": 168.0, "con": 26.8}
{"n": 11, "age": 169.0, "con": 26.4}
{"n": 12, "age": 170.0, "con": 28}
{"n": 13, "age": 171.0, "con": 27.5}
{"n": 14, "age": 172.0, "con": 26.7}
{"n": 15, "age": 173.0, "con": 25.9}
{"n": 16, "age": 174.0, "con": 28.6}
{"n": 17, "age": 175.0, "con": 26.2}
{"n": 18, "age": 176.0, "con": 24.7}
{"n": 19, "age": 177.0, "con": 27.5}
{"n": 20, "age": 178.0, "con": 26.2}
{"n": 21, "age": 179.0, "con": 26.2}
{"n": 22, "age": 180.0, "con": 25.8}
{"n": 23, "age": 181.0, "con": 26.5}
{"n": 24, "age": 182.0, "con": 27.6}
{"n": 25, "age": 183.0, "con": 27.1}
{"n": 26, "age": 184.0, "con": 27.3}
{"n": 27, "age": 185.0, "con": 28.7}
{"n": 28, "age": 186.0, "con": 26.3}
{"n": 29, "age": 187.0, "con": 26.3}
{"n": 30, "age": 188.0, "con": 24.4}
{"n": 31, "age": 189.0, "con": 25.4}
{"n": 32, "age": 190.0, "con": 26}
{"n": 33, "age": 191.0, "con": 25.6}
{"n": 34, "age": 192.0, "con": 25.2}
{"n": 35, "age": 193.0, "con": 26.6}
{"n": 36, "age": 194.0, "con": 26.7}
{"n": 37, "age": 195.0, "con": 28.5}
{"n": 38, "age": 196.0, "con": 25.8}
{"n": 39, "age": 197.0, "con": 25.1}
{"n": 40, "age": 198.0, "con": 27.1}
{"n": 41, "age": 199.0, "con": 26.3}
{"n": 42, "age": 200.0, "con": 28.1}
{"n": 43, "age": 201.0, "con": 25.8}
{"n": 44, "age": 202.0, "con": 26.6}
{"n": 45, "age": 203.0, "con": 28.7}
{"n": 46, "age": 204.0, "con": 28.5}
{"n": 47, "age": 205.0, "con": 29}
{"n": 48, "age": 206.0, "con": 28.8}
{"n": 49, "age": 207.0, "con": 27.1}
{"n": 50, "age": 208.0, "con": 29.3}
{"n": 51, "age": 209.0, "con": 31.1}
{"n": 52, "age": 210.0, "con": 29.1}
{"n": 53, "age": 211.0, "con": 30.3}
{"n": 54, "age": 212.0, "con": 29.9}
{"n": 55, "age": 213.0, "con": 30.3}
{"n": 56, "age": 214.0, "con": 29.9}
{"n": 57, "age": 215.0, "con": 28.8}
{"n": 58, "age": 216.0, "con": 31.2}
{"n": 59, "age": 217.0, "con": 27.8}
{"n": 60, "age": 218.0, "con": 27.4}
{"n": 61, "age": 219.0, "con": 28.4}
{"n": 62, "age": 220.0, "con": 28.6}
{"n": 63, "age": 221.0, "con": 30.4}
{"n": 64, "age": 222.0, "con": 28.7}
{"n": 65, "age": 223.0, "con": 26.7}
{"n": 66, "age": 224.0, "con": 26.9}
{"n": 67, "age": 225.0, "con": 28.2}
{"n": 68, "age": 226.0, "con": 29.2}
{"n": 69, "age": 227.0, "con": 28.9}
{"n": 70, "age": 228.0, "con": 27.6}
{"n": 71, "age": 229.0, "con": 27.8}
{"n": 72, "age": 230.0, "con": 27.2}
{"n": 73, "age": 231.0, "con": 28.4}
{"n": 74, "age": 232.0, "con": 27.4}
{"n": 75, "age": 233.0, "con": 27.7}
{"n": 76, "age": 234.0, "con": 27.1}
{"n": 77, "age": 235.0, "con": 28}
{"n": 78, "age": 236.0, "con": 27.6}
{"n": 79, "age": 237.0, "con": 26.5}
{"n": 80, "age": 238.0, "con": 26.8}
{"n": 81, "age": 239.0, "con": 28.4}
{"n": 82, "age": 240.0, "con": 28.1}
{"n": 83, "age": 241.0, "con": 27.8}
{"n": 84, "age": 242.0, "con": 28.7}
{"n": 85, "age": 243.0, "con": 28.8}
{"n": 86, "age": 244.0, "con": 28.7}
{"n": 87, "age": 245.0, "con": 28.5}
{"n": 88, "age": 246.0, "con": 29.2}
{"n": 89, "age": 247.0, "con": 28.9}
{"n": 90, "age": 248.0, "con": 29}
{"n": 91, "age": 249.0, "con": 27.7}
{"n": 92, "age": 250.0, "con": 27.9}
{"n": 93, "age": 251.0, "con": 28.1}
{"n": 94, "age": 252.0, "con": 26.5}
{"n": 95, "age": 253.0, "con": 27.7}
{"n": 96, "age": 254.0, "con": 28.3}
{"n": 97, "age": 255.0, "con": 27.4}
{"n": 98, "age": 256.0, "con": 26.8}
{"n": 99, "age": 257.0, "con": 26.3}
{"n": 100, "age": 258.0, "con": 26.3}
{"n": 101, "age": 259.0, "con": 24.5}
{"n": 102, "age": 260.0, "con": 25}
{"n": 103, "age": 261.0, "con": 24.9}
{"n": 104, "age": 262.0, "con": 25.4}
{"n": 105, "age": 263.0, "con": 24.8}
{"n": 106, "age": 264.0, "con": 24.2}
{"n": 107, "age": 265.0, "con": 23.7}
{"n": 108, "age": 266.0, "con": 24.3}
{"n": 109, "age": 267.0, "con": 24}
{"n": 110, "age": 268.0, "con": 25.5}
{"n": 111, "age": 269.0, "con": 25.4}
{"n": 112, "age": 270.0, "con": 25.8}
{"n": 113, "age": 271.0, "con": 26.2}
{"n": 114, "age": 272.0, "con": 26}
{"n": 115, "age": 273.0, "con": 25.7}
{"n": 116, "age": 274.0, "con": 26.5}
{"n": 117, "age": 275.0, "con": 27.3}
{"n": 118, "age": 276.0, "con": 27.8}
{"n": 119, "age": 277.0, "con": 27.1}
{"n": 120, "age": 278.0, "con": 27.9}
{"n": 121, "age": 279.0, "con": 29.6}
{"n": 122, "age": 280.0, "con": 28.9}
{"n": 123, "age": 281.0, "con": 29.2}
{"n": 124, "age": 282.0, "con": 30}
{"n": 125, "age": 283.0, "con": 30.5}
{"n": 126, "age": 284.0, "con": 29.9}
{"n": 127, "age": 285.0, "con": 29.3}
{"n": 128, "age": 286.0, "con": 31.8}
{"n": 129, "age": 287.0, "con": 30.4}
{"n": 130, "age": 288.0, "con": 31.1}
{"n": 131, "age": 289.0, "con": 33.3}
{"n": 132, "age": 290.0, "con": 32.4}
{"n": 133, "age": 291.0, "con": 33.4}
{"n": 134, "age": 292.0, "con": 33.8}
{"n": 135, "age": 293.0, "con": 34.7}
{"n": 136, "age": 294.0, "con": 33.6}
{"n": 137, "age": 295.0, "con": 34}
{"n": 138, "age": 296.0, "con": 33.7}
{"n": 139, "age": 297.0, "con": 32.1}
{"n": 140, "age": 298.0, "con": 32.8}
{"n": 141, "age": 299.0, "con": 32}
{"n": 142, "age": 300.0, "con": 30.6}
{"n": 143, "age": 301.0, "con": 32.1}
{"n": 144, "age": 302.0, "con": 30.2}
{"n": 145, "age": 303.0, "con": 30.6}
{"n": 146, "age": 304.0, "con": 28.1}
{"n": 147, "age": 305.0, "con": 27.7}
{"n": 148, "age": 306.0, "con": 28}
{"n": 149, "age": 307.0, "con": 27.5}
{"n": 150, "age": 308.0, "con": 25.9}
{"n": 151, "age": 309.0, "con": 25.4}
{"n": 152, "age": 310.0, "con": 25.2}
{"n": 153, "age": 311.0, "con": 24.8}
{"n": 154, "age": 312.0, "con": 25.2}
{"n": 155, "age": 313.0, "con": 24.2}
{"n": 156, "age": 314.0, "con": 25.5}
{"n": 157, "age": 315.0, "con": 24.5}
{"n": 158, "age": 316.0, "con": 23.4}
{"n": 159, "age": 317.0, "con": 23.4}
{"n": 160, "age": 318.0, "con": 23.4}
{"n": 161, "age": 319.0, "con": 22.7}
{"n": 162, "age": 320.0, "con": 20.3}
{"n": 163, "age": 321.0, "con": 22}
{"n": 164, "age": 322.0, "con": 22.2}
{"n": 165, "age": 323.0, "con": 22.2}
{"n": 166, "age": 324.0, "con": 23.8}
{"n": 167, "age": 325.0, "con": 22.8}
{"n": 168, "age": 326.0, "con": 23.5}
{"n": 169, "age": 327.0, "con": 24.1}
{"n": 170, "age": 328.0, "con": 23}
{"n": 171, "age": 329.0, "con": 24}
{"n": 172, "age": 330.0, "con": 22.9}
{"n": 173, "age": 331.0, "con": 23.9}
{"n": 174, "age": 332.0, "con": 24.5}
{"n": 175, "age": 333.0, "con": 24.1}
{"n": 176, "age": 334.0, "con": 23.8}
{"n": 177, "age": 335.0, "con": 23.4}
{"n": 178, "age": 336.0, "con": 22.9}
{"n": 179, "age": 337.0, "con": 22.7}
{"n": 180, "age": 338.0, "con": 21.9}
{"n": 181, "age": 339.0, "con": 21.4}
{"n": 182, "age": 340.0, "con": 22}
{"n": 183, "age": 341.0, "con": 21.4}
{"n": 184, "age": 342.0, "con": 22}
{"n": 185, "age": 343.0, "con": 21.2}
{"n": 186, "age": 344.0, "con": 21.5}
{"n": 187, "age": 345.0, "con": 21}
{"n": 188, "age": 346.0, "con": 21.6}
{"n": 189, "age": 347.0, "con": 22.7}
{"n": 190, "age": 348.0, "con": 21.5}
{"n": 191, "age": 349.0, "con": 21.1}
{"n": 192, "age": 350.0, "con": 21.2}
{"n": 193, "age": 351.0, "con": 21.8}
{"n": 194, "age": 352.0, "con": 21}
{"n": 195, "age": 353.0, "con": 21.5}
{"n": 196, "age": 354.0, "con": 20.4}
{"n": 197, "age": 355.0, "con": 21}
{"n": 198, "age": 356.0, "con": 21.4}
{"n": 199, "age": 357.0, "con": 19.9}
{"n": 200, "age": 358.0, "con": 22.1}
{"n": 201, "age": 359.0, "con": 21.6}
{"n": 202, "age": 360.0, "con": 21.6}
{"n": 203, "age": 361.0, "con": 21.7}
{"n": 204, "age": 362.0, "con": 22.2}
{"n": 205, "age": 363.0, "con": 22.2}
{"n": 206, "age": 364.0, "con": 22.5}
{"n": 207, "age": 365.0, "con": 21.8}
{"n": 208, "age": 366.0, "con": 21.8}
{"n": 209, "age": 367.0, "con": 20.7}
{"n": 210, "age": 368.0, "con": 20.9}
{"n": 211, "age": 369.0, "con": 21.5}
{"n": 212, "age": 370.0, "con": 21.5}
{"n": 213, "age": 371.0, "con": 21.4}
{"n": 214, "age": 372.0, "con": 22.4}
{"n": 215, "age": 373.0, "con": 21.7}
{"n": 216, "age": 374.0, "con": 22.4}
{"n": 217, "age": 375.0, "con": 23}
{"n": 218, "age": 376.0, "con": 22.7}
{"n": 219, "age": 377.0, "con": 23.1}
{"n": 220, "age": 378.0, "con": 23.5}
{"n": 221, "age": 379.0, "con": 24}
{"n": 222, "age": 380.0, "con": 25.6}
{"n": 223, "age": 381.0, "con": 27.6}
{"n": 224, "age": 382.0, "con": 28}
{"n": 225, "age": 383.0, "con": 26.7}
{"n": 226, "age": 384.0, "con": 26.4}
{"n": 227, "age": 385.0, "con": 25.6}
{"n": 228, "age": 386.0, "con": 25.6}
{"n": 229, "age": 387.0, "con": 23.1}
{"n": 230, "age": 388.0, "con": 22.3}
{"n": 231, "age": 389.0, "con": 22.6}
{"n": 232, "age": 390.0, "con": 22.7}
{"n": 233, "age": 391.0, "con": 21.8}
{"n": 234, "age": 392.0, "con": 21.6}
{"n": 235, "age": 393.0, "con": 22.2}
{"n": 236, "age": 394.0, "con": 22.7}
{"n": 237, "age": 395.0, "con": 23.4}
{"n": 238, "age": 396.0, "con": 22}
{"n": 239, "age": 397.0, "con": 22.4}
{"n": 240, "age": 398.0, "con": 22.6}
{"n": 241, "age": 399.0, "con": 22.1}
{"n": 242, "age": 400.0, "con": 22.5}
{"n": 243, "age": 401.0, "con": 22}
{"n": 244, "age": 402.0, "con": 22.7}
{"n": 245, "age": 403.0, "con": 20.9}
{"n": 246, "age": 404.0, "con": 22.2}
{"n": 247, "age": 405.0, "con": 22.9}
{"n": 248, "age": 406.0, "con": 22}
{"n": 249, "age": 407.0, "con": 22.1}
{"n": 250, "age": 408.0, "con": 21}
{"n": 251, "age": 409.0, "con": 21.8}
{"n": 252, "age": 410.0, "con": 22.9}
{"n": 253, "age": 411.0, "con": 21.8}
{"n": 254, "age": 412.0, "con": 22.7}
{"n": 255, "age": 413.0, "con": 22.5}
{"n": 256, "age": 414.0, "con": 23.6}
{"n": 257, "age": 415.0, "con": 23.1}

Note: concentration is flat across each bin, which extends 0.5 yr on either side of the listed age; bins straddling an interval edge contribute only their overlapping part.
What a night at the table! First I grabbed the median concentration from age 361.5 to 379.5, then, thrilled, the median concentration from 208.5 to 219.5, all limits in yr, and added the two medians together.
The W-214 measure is 52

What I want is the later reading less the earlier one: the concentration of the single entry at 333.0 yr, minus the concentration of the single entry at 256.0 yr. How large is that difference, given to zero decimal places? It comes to -3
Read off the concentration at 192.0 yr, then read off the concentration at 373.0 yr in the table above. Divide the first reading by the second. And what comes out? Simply 1.16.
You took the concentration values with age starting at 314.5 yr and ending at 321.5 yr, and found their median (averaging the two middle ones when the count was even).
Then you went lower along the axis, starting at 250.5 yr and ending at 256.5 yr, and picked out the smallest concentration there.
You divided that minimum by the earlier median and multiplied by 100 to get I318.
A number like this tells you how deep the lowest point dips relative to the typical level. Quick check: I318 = 113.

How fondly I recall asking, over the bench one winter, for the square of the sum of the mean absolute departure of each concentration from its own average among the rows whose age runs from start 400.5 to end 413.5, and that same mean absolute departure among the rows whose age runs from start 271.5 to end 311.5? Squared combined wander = 8.3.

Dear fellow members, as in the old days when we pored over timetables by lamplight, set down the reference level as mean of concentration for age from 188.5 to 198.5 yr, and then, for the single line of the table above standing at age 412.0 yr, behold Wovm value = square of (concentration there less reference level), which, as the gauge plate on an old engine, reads 12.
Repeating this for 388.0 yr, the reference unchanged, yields 15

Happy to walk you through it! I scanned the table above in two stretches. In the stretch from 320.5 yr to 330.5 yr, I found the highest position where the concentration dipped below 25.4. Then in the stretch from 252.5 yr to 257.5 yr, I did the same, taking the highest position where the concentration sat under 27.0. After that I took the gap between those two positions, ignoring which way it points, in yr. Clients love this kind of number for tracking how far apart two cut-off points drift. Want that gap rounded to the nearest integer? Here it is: 73 yr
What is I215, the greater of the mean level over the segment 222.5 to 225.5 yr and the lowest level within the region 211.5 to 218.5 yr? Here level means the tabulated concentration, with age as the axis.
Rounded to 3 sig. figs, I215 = 27.4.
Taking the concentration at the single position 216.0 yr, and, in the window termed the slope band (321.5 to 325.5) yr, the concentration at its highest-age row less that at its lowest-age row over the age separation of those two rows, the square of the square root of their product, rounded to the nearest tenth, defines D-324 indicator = 6.2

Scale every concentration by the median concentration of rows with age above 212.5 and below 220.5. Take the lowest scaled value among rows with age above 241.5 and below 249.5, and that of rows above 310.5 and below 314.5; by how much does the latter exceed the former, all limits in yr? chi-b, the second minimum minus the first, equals -0.12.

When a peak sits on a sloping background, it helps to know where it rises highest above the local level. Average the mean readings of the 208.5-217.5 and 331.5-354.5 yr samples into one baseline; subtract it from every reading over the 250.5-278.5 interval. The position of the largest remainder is 254.0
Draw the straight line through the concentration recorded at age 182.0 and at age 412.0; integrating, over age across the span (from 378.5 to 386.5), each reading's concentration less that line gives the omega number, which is 23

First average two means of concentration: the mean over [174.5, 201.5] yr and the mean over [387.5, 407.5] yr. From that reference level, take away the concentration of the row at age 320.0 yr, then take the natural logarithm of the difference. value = 1.4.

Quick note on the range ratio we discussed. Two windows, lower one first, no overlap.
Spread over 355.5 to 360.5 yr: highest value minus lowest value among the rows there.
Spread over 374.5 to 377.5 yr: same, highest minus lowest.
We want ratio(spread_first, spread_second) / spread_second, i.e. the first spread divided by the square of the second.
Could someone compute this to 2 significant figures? 14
